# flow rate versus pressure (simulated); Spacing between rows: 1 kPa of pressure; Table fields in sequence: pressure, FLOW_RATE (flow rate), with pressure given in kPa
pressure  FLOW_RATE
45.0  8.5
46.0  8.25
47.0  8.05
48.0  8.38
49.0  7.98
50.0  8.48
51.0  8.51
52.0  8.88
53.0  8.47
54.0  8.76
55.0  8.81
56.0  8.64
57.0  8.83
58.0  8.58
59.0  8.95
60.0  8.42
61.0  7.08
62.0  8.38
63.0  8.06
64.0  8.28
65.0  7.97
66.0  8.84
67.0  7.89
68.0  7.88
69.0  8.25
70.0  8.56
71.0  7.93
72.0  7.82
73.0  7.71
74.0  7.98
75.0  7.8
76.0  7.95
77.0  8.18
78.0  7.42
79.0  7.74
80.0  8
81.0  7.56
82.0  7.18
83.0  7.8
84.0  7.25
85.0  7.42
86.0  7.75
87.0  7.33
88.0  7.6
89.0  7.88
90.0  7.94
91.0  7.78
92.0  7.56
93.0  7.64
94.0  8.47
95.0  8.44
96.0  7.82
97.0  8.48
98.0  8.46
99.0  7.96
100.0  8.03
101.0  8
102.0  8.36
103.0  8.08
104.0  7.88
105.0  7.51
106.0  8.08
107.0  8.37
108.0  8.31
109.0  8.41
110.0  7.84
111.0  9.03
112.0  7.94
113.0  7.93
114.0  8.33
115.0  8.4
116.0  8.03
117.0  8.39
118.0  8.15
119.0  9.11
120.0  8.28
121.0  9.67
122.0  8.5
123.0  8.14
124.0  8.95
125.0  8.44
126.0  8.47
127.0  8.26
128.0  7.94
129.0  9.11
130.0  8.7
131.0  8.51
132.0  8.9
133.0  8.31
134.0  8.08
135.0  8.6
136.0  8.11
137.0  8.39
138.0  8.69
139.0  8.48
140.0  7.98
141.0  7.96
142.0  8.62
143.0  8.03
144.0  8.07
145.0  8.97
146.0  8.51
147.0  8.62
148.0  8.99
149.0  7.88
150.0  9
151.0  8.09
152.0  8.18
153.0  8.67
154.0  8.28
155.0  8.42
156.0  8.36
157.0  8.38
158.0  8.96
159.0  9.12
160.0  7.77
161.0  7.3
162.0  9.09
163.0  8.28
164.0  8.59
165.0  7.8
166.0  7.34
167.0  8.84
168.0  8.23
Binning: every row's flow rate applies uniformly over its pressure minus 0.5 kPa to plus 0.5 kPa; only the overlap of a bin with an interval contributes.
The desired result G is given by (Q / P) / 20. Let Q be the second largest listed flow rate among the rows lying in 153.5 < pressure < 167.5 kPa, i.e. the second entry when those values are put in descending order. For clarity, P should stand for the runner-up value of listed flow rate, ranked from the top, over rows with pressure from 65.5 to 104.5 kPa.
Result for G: 0.053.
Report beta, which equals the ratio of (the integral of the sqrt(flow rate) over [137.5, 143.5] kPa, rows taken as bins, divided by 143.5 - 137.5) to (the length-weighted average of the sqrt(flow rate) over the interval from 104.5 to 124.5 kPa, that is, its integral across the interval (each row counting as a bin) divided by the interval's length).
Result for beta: 1.00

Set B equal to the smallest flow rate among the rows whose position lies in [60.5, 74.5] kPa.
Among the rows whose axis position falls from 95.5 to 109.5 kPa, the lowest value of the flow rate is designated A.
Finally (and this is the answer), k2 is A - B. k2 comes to 0.4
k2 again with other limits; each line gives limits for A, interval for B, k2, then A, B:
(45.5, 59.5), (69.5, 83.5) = 0.8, 7.98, 7.18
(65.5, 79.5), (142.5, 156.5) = -0.5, 7.42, 7.88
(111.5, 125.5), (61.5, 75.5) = 0.2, 7.93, 7.71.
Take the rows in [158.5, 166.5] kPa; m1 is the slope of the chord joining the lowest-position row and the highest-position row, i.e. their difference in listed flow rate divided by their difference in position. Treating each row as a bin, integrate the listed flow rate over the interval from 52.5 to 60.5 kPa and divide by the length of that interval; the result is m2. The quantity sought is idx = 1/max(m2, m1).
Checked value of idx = 0.1152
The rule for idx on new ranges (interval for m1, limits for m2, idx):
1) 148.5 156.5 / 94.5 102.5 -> 0.1220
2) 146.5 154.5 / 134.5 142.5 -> 0.1197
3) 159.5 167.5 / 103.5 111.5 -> 0.1223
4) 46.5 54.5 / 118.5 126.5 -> 0.1150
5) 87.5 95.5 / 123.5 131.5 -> 0.1170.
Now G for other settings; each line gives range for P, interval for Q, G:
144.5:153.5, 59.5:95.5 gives 0.048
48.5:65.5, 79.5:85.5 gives 0.044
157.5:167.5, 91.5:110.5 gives 0.047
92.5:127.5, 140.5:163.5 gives 0.050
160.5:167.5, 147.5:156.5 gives 0.051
